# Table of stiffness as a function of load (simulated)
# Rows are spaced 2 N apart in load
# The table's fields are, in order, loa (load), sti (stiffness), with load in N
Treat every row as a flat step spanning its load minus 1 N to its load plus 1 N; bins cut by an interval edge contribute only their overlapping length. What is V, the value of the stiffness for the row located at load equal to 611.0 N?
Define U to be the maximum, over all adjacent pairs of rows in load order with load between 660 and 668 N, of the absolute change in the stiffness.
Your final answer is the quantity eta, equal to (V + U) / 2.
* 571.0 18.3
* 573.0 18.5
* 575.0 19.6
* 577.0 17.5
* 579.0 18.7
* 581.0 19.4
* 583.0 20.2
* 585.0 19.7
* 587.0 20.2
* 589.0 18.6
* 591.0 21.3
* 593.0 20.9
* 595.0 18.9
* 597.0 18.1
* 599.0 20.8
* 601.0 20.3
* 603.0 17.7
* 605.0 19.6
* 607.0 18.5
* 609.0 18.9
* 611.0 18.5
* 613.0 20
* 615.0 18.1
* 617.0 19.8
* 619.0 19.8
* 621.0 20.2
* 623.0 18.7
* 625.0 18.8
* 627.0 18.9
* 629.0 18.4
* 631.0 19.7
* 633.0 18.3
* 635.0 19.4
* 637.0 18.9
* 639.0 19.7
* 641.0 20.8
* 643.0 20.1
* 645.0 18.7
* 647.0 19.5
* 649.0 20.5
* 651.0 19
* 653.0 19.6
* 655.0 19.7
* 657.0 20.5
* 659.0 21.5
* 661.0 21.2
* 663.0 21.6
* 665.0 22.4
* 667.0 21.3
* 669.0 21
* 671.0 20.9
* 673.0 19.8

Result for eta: 9.8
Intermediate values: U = 1.10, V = 18.5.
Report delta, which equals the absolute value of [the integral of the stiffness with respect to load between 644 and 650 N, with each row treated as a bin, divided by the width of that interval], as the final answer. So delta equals 19.6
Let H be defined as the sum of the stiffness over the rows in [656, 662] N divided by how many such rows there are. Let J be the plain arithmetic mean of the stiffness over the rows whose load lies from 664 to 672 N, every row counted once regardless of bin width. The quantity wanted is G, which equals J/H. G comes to 1.02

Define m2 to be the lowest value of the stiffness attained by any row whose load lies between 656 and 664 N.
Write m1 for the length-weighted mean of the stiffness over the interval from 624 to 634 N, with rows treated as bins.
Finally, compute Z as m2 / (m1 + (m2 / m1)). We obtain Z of 1.03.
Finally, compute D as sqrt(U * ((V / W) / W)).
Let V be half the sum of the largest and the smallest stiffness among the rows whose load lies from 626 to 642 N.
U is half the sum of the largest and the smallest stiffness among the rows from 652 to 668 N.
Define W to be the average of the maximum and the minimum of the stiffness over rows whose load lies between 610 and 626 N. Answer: 1.06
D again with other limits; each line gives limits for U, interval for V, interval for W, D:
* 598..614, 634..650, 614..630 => 1.02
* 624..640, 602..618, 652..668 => 0.90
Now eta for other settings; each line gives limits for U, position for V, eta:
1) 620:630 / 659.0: 11.5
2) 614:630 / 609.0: 10.3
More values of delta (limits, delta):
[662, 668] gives 21.8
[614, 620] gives 19.2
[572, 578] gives 18.5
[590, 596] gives 20.4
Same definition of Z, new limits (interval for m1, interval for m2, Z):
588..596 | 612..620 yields 0.87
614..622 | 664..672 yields 1.02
